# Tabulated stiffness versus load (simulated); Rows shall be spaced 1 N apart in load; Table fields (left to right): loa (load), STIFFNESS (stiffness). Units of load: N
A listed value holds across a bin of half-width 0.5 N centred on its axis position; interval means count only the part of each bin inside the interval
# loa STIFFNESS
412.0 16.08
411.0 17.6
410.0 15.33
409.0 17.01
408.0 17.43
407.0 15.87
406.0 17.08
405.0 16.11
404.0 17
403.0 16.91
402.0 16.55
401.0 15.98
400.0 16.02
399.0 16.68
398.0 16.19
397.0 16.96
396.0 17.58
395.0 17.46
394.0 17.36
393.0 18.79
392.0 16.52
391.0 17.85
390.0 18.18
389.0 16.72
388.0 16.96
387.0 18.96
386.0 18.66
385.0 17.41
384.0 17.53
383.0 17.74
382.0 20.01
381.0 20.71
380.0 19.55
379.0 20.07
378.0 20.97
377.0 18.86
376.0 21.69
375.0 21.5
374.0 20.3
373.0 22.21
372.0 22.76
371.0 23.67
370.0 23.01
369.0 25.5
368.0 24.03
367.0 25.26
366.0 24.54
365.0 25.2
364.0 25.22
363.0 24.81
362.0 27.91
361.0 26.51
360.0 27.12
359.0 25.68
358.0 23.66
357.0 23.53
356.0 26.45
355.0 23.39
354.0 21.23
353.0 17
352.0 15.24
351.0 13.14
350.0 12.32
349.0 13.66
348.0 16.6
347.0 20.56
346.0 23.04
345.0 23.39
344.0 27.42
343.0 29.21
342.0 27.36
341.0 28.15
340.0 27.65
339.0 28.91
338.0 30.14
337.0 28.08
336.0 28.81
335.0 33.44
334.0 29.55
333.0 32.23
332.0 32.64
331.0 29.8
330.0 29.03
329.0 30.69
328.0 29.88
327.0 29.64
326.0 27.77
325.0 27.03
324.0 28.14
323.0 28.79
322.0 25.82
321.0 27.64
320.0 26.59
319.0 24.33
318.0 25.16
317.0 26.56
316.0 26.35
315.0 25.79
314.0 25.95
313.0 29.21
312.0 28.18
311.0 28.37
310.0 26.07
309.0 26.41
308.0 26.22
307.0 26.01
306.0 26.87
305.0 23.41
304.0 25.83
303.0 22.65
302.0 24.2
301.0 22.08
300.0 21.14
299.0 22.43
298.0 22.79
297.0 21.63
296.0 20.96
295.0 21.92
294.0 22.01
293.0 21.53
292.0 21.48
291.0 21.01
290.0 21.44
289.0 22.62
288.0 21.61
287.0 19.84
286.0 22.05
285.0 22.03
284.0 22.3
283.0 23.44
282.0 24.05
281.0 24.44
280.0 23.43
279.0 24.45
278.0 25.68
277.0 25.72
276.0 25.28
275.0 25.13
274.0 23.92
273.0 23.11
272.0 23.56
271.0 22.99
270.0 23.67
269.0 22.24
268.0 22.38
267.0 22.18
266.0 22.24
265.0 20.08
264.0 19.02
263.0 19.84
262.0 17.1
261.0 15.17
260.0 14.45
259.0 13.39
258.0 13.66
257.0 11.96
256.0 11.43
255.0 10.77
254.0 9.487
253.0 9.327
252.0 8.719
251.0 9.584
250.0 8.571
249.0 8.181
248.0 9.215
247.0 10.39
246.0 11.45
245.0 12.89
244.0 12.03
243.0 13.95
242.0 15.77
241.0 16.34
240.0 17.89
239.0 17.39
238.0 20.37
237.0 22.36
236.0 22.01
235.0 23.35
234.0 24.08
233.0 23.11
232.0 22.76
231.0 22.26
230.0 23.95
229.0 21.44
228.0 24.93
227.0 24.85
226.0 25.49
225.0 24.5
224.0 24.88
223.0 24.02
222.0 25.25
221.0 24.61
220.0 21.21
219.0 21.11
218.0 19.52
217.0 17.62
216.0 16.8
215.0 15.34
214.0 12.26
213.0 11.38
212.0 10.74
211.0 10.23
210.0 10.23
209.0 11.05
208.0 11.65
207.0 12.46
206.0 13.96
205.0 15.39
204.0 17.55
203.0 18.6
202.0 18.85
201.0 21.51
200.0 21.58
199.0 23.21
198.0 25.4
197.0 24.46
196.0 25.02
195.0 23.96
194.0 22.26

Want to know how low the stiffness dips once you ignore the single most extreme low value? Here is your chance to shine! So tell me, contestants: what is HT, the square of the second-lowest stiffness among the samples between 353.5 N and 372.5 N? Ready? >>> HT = 518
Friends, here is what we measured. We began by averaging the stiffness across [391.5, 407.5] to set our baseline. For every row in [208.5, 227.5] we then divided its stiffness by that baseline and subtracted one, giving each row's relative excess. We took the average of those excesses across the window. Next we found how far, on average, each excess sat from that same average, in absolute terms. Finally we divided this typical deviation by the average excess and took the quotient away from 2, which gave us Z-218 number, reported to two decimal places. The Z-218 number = -1.21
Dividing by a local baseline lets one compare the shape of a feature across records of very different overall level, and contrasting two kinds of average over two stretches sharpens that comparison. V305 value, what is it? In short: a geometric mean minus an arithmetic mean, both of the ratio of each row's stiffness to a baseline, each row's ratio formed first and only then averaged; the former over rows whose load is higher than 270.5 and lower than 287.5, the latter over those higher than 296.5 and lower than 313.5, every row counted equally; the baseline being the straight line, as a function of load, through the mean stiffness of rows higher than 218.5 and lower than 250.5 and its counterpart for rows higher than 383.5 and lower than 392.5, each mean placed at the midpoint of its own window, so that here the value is -0.1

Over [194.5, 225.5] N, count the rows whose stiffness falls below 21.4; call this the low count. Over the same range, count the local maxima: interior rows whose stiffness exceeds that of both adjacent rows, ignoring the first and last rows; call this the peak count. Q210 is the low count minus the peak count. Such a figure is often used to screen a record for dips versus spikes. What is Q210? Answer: 15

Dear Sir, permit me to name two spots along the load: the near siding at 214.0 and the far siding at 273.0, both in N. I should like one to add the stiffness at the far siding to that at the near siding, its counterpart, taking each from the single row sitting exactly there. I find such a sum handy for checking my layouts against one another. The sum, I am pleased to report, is 35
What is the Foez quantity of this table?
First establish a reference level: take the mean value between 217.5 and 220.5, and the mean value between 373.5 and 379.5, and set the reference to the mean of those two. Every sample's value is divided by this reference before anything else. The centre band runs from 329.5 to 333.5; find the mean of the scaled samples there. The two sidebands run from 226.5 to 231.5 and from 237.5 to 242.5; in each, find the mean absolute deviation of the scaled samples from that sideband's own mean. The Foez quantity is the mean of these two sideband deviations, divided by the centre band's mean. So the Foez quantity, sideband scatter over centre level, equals 0.042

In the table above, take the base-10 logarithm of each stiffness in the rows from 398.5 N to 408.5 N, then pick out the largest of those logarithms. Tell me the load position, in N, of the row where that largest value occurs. 408.0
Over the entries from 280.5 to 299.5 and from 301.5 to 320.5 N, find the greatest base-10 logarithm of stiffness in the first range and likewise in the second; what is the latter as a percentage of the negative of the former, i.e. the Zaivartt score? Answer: -106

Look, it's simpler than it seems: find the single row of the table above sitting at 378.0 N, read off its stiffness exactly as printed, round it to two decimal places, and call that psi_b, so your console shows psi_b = 20.97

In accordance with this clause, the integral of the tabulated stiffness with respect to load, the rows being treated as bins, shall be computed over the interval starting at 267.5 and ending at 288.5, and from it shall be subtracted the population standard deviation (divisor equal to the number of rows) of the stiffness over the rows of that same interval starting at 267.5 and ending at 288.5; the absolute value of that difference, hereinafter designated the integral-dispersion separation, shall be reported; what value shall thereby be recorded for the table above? 490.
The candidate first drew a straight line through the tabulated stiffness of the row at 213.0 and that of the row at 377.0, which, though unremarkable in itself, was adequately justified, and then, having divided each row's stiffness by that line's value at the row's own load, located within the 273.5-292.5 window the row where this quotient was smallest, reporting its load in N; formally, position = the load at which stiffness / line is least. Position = 287.0 N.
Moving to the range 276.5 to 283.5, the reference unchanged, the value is 283.0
